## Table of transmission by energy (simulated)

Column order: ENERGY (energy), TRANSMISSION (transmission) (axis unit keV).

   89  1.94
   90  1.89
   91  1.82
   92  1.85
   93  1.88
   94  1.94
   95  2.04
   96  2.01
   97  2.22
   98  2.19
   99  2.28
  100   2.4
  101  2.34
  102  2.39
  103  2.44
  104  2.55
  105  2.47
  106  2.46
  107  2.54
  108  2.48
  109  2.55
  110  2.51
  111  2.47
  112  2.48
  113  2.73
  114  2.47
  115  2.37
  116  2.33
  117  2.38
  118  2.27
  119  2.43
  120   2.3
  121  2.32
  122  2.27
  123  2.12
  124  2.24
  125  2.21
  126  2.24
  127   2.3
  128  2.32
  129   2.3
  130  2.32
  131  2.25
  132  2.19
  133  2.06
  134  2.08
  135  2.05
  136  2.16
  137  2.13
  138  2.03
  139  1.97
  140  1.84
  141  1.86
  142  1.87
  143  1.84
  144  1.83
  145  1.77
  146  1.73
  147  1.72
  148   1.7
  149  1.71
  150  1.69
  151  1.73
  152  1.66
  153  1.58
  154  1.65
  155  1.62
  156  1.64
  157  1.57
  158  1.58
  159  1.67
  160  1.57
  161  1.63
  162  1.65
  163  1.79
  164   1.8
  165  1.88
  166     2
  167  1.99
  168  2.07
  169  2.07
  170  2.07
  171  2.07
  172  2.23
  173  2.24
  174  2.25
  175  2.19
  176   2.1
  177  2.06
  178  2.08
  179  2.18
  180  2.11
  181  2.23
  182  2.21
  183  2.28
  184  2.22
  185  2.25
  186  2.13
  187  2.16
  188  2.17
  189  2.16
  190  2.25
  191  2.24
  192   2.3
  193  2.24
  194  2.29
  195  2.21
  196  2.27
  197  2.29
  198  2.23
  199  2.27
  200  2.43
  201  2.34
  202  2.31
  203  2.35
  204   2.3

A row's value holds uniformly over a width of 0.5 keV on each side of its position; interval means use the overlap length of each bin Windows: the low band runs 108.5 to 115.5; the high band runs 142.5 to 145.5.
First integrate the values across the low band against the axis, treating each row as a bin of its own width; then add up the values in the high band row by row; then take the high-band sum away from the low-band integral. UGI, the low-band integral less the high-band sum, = 12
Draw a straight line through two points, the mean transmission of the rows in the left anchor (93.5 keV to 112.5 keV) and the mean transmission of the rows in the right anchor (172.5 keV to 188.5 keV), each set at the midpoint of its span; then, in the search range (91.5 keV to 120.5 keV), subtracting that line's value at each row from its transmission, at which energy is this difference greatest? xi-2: 113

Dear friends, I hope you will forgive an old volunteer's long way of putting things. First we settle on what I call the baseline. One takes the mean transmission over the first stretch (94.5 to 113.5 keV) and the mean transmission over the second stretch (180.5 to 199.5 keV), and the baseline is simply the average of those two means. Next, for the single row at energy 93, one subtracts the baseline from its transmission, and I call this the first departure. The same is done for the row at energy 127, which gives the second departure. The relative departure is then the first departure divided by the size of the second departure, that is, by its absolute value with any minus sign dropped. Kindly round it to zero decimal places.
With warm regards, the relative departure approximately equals -30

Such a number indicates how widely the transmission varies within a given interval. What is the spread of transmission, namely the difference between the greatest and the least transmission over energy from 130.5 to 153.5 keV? 0.7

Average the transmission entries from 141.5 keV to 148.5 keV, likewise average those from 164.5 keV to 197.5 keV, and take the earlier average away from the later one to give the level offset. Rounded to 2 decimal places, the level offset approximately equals 0.39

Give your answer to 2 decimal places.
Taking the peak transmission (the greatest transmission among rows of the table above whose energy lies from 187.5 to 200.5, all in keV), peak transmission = 2.43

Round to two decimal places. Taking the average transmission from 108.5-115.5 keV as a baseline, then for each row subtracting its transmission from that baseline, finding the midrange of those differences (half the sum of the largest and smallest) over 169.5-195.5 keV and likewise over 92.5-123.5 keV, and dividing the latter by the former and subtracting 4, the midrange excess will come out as -3.38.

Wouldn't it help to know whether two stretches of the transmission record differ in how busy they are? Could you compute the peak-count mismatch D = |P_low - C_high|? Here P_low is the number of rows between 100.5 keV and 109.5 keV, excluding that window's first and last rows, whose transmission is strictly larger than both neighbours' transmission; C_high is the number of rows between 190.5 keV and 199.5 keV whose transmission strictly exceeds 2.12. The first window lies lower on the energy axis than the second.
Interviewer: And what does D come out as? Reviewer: 7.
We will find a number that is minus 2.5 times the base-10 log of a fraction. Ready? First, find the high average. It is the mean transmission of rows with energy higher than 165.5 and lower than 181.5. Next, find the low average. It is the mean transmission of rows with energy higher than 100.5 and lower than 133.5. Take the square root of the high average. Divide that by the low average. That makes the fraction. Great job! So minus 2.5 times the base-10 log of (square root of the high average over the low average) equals 0.53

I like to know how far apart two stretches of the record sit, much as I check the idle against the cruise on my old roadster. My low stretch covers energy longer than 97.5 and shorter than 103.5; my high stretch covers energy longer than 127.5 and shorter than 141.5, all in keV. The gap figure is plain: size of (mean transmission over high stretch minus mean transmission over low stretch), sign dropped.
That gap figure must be 0.23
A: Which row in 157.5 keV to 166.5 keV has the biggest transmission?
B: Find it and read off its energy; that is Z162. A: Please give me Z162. 166 keV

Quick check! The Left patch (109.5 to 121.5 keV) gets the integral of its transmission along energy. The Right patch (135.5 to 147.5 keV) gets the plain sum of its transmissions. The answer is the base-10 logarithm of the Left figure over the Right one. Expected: 0.11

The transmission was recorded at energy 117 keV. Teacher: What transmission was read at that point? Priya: 2.38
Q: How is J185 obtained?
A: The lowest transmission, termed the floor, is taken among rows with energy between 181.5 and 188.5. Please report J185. 2.13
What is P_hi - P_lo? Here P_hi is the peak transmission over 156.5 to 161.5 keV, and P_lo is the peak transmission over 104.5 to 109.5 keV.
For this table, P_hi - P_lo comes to -0.9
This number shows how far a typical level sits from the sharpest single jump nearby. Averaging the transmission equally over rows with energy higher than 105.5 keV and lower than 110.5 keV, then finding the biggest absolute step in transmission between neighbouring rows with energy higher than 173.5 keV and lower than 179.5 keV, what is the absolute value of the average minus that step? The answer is 2.41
